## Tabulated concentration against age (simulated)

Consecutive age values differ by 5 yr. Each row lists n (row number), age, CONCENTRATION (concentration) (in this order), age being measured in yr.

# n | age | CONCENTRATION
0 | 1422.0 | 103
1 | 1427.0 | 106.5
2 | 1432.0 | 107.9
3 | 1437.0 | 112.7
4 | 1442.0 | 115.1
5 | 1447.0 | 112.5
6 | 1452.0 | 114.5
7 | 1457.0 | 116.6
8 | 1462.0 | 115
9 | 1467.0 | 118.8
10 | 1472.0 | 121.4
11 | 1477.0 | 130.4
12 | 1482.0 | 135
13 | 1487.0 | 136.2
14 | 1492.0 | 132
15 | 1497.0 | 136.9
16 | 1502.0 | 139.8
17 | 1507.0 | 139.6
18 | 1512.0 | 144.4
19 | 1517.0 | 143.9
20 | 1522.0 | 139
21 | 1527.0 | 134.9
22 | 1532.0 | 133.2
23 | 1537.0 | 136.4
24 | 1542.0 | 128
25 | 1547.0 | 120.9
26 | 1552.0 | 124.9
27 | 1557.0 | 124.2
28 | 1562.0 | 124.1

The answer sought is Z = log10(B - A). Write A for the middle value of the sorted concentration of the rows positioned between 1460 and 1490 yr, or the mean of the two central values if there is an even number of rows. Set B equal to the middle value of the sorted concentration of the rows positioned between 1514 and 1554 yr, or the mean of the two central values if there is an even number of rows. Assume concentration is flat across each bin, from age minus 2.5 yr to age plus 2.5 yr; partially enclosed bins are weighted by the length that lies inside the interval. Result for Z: 0.91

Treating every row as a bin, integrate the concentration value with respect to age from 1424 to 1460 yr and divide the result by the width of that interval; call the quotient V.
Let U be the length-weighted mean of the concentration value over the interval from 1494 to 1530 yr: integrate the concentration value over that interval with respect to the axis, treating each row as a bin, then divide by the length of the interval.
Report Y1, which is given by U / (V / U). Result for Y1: 174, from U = 140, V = 112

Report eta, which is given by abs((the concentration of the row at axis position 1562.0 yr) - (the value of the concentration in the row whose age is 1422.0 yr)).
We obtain 21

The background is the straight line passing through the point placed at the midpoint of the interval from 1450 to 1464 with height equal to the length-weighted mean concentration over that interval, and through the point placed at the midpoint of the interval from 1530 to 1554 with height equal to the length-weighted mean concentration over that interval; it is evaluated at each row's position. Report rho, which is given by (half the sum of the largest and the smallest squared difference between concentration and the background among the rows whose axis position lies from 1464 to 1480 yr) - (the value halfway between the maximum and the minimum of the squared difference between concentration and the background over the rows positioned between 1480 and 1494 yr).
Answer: -120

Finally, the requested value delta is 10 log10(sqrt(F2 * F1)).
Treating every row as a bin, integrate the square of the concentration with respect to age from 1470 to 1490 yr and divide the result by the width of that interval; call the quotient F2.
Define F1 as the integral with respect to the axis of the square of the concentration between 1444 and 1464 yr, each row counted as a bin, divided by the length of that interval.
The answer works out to 41.8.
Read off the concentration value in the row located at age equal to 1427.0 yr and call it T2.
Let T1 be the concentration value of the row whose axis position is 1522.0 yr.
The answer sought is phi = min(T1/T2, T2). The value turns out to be 1.31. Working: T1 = 139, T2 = 106.5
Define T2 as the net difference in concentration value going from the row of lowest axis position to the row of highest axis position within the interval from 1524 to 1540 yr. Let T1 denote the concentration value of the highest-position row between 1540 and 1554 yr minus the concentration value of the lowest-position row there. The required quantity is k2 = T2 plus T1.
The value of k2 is -2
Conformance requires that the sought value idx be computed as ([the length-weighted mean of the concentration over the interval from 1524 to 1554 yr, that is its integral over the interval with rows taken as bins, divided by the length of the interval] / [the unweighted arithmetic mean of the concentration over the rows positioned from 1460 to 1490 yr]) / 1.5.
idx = 0.69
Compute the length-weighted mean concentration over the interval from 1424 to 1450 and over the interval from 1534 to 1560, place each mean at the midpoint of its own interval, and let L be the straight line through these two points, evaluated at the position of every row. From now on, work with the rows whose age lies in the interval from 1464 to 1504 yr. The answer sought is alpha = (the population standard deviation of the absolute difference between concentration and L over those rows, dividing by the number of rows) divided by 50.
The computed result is 0.11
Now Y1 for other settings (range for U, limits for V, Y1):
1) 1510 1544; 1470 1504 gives 141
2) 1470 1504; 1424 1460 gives 158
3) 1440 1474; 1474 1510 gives 100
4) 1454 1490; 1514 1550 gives 116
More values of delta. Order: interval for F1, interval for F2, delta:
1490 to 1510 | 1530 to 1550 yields 42.5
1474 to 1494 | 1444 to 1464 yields 41.8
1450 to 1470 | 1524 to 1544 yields 41.9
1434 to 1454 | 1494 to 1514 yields 42.0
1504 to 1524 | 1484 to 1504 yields 42.9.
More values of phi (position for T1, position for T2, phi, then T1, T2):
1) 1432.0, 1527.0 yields 0.80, 107.9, 134.9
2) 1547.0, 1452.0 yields 1.06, 120.9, 114.5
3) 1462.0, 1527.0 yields 0.85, 115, 134.9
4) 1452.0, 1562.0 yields 0.92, 114.5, 124.1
